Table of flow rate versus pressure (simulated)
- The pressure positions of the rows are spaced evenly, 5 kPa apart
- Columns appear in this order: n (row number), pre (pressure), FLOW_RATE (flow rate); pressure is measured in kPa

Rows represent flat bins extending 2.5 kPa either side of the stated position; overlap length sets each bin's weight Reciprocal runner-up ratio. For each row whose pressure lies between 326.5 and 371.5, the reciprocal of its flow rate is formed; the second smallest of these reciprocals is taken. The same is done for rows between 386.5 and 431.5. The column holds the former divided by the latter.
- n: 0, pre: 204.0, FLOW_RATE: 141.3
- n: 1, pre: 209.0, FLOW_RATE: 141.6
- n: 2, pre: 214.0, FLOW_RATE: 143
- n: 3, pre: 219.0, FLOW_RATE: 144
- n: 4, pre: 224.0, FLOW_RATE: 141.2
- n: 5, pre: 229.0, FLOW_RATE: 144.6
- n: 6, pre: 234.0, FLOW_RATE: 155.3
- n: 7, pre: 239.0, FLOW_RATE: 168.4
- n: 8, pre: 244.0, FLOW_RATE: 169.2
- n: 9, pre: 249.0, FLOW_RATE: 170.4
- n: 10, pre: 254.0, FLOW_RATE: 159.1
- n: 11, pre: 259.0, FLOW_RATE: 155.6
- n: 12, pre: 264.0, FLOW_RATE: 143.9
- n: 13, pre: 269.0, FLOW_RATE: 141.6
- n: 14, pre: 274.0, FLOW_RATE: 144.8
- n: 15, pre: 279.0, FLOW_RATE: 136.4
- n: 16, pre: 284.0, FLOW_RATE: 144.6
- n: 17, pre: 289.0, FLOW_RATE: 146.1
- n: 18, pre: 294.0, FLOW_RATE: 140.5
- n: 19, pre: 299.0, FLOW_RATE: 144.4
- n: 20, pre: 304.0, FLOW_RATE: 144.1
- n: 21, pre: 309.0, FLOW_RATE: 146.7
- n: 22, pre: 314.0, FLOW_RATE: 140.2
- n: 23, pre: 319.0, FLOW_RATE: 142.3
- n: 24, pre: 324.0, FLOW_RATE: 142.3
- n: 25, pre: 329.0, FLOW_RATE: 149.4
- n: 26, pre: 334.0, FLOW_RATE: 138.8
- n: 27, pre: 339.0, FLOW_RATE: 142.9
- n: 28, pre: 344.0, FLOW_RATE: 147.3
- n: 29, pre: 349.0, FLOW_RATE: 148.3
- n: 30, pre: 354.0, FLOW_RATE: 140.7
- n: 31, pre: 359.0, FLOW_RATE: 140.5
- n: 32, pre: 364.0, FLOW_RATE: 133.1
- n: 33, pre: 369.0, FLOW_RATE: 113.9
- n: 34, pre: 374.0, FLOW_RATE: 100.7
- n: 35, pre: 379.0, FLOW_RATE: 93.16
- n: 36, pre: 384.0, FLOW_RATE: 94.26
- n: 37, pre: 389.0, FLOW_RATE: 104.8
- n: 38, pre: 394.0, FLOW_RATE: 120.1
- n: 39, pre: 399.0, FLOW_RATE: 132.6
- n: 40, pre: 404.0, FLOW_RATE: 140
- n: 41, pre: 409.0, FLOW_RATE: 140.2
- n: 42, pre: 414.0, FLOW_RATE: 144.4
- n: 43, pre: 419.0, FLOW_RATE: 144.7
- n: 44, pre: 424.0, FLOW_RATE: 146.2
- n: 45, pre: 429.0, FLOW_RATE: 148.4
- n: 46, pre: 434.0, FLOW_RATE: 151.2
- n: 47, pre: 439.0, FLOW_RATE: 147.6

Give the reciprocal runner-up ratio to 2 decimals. 0.99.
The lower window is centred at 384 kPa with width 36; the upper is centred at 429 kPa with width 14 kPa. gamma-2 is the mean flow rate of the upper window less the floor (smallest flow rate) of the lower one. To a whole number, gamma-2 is 55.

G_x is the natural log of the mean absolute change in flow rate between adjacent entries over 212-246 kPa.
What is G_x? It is 1.67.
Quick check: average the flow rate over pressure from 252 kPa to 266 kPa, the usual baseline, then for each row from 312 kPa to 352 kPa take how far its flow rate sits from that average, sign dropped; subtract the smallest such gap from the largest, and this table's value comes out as 10.6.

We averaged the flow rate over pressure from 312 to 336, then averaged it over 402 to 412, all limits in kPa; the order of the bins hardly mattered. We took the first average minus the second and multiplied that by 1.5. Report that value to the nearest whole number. 4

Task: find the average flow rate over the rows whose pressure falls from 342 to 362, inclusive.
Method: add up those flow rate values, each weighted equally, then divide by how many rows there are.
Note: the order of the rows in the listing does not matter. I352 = 144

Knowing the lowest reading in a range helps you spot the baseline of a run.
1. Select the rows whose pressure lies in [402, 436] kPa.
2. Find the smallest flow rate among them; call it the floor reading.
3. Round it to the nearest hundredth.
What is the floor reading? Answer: 140.00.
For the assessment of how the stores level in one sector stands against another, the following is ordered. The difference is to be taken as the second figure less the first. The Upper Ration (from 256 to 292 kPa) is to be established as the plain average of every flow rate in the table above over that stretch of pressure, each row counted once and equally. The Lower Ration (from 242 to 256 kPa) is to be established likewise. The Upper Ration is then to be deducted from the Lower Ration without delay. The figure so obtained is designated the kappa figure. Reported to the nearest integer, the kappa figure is 22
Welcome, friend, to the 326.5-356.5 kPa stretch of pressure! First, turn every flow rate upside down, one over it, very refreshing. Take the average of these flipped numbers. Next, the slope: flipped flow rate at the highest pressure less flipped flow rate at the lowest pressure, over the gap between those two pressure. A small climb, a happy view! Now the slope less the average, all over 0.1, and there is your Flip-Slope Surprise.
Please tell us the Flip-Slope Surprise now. -0.0691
